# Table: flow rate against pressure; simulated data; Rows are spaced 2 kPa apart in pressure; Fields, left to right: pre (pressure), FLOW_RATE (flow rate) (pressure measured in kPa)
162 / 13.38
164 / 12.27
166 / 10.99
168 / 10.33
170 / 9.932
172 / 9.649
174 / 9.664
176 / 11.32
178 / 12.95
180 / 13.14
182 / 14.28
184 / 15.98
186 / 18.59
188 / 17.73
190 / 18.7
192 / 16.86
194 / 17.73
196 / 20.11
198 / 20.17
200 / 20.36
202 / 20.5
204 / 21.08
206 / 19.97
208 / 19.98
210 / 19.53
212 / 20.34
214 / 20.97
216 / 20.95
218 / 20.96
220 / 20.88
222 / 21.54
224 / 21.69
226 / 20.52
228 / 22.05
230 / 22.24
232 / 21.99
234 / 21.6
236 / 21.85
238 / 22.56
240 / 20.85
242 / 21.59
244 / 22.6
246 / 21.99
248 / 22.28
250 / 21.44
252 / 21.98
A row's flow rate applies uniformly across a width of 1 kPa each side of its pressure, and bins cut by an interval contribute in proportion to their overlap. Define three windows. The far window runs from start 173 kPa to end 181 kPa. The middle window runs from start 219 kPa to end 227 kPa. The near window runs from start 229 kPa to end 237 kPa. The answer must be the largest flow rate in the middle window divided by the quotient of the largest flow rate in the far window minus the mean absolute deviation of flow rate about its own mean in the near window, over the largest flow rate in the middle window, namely 36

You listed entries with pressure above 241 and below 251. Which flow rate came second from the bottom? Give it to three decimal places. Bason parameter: 21.590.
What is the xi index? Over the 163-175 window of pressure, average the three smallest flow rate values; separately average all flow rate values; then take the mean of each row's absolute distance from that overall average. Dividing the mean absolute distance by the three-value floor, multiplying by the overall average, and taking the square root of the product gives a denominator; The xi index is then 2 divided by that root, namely 2.2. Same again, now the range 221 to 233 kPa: 3.0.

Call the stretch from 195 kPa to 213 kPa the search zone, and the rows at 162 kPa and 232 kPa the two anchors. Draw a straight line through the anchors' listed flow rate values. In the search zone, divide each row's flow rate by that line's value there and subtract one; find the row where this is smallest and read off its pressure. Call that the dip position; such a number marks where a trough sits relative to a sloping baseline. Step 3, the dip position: 210 kPa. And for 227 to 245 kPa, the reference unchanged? 240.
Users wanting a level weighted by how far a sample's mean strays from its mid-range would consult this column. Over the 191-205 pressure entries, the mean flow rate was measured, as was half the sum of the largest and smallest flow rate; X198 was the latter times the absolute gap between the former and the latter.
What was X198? 11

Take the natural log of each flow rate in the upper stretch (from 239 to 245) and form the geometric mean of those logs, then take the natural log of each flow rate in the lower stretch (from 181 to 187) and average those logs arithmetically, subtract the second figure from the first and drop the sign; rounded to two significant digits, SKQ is 0.29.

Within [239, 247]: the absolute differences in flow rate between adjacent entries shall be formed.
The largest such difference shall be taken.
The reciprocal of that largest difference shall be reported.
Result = 0.99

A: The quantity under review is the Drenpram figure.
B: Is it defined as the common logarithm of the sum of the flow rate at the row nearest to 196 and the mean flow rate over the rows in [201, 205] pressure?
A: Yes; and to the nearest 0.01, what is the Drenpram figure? 1.61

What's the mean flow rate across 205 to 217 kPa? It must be 20.3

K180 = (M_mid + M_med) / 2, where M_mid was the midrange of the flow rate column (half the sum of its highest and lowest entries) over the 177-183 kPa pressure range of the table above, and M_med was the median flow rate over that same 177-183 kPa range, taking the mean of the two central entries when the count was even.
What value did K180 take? 13.4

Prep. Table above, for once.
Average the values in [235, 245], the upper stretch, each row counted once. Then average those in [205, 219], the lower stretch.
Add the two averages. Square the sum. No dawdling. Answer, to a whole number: 1787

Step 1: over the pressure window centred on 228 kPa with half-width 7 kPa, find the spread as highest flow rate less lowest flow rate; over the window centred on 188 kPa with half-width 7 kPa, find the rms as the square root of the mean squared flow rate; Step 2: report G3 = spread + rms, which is 19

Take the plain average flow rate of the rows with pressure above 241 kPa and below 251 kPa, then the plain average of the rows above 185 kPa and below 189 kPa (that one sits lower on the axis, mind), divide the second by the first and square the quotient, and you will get 0.68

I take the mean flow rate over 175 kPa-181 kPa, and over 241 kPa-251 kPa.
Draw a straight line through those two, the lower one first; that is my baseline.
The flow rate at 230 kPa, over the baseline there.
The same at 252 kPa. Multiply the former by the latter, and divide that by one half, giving 2.17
